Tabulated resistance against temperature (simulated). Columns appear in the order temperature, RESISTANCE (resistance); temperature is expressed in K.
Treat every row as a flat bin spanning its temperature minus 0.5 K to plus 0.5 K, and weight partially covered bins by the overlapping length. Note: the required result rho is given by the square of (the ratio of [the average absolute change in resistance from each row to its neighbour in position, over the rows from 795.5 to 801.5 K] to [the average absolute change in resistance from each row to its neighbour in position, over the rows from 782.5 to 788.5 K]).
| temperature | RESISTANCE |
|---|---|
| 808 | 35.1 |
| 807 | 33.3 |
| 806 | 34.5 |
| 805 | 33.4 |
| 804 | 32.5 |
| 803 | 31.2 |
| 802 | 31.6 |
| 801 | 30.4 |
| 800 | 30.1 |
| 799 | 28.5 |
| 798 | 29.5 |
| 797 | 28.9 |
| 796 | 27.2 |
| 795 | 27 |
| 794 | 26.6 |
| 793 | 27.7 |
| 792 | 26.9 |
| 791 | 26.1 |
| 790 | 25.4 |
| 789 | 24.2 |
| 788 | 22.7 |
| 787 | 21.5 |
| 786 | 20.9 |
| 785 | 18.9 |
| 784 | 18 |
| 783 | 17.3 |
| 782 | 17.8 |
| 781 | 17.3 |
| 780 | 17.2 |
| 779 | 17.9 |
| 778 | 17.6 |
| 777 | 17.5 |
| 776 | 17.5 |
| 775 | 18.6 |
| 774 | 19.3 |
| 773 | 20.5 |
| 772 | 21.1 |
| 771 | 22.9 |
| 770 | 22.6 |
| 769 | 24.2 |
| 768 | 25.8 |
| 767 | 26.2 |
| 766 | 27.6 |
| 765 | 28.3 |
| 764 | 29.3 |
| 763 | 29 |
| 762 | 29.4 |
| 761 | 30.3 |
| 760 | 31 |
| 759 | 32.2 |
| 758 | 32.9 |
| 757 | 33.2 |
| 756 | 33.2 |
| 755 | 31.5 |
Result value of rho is 0.9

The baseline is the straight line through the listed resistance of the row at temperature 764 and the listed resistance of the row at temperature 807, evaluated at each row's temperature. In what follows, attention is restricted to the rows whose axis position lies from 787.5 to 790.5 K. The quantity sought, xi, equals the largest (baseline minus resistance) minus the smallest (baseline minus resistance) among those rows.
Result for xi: 2.5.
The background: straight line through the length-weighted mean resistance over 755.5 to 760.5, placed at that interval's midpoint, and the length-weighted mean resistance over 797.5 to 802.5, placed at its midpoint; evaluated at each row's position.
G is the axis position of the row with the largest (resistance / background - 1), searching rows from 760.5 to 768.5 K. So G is 761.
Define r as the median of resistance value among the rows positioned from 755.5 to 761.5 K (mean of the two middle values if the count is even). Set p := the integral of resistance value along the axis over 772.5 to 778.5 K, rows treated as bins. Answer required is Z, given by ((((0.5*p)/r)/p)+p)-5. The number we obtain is 106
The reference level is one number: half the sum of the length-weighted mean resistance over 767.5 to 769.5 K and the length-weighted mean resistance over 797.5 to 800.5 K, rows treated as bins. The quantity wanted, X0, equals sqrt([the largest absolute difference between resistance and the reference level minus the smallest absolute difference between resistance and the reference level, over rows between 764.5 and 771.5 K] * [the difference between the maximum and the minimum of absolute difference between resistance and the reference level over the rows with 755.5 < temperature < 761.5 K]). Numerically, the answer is 3.5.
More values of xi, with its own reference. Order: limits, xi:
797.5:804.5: 3.5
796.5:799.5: 1.1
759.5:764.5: 2.3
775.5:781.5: 0.8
